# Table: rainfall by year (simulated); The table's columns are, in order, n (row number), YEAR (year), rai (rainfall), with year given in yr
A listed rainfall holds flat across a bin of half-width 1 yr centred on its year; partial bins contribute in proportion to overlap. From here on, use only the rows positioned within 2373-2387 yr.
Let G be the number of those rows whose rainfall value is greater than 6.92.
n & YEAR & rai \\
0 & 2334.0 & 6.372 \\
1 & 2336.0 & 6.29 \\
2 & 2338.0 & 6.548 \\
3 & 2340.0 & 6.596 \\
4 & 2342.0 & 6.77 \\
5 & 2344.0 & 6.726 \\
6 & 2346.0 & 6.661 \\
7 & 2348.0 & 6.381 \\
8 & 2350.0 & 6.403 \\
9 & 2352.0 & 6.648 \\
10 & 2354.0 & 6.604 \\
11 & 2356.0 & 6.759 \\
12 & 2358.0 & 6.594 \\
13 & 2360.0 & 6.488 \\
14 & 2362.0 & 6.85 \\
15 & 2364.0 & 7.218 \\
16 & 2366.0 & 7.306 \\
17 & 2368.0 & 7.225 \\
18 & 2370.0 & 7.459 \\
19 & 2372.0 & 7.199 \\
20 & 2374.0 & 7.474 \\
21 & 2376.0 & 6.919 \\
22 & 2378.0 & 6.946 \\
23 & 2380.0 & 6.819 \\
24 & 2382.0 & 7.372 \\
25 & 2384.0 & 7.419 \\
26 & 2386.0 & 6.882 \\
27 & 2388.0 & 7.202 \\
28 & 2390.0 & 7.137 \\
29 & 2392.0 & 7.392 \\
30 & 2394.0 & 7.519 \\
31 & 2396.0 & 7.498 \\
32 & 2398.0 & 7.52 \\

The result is 4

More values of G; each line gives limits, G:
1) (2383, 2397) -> 6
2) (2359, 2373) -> 5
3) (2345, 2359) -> 0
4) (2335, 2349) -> 0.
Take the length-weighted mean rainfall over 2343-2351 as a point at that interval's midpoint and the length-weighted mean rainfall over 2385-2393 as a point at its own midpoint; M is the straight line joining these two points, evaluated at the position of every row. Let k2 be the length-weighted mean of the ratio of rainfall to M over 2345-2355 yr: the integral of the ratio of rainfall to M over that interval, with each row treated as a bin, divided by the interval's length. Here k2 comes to 0.99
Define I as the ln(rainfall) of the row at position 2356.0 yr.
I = 1.911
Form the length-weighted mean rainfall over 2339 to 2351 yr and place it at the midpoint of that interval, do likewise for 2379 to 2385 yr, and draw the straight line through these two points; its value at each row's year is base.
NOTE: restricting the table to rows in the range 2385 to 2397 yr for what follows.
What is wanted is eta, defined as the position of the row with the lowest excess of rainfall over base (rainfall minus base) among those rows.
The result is 2386.0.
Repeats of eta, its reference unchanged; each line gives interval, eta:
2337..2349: 2348.0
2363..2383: 2380.0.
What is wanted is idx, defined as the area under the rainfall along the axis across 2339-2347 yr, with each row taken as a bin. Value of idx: 54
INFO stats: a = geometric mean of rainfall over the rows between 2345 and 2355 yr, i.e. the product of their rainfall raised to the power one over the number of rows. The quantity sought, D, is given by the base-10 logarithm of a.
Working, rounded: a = 6.54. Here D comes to 0.82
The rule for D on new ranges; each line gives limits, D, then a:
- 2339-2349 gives 0.82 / 6.63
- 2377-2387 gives 0.85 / 7.08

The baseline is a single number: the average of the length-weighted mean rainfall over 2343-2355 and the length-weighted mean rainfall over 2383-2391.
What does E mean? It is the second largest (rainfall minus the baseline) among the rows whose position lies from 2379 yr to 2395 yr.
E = 0.6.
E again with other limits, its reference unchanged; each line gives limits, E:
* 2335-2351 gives -0.1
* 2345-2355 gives -0.2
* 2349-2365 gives 0.0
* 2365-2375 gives 0.6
